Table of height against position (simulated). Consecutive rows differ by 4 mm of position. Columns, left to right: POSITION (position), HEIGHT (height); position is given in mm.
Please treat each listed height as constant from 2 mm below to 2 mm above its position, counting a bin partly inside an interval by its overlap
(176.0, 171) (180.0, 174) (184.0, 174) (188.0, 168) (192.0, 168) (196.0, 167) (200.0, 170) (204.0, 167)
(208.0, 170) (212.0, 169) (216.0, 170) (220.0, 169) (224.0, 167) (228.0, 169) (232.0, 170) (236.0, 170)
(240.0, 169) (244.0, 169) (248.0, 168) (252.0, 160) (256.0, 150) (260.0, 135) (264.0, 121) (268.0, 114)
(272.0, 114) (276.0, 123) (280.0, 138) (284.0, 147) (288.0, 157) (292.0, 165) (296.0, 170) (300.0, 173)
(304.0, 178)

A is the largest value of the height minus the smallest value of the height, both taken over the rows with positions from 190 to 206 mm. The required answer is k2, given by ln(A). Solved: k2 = 1.10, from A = 3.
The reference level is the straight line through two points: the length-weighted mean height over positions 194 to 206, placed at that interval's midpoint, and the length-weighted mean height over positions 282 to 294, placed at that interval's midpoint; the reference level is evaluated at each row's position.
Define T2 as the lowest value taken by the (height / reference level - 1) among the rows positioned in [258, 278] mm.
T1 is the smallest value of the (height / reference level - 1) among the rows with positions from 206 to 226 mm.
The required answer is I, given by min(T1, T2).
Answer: -0.28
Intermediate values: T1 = 0.01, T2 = -0.28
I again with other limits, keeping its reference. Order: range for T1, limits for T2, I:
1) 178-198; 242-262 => -0.16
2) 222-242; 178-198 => -0.01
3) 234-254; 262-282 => -0.28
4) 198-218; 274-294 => -0.22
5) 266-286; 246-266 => -0.28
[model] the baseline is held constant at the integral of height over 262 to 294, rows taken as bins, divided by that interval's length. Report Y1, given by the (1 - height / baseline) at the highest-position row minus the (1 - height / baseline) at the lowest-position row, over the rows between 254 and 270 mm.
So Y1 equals 0.27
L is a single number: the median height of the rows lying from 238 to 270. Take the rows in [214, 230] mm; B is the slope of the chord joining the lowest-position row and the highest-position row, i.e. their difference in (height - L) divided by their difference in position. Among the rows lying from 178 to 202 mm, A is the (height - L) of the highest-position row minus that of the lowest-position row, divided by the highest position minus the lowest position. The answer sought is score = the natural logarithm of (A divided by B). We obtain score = 1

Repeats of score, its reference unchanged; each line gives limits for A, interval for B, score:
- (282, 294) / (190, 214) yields 4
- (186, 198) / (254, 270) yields -3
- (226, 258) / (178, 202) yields 1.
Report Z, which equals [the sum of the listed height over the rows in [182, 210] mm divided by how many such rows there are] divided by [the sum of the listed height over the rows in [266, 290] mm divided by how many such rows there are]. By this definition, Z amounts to 1.28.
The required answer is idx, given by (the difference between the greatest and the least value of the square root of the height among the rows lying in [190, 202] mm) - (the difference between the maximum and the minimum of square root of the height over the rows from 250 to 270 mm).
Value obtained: -1.9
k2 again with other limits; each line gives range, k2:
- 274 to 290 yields 3.53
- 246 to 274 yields 3.99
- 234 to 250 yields 0.69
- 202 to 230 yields 1.10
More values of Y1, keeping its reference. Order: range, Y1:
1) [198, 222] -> 0.01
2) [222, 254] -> 0.05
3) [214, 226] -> 0.02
